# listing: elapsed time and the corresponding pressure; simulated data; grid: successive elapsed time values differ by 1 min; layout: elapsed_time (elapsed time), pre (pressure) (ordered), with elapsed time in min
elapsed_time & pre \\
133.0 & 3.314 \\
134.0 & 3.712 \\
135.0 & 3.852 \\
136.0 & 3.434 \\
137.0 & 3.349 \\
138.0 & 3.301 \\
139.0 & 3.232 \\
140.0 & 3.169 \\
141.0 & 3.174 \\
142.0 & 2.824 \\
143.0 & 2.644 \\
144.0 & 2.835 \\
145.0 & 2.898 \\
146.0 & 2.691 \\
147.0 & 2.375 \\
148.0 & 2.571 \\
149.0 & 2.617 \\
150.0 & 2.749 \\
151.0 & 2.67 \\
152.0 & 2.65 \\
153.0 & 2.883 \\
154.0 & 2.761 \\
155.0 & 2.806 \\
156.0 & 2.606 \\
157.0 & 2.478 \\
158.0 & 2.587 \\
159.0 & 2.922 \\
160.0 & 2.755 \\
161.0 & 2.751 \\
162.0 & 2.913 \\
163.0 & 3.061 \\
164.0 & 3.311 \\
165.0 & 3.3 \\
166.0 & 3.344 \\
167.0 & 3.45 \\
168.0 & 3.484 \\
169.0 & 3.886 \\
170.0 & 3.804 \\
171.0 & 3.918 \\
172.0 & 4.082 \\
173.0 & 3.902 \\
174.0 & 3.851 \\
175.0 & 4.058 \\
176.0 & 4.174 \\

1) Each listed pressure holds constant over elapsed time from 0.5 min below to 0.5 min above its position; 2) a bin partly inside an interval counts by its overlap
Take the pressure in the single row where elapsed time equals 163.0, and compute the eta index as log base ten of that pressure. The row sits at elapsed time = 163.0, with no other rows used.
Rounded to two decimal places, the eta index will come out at 0.49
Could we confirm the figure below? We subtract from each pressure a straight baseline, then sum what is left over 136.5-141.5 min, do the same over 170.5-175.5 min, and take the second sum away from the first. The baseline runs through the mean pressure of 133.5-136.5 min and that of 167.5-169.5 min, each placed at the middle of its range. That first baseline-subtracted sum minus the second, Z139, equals -3.5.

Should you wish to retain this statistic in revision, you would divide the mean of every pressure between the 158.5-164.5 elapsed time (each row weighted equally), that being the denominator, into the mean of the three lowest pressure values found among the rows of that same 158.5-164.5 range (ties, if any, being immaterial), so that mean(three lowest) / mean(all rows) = 0.951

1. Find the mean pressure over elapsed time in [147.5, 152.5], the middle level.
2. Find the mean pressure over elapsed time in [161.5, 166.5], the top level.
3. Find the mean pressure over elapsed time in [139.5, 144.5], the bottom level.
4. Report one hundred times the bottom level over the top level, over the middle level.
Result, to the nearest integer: 35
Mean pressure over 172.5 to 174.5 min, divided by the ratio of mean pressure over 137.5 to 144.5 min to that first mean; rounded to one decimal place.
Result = 5.0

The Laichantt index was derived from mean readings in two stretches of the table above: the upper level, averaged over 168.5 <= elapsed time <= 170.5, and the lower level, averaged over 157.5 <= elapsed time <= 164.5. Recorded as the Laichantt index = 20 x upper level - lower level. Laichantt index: 74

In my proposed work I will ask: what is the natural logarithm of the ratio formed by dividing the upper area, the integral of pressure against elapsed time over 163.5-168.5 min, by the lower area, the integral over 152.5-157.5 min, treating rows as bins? 0.2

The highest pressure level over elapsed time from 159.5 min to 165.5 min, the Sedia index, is 3.311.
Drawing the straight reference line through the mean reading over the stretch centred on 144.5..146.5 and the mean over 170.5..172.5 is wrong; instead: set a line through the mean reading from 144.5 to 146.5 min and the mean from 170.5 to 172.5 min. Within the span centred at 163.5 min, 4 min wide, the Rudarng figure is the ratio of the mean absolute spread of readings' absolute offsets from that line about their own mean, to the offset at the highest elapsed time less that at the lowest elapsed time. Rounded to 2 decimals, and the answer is -0.46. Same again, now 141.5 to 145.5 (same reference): -0.67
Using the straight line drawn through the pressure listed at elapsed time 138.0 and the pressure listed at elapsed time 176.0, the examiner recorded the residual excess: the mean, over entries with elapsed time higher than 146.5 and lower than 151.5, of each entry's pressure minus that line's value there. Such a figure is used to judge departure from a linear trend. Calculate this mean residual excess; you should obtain -1.0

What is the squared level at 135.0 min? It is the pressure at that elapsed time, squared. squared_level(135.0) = 15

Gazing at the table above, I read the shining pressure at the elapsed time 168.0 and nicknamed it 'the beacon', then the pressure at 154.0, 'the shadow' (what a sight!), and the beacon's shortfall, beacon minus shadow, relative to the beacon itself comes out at 0.21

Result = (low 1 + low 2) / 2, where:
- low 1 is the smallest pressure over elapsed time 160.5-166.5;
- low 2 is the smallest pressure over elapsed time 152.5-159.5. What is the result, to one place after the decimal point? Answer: 2.6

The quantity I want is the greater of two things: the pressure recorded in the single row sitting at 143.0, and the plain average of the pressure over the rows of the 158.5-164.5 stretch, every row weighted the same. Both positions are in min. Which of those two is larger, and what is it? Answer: 3.0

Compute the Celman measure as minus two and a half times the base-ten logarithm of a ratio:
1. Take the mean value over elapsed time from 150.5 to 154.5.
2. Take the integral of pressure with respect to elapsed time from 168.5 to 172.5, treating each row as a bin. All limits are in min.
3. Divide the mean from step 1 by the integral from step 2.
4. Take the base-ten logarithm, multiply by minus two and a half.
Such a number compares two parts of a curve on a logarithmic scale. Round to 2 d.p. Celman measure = 1.89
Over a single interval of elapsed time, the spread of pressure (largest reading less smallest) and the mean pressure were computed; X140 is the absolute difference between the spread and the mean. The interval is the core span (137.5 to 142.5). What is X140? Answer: 2.7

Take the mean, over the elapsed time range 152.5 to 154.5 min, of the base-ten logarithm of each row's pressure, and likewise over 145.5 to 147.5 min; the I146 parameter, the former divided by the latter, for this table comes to 1.12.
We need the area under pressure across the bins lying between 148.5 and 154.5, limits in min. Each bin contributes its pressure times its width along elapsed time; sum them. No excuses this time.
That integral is 16.3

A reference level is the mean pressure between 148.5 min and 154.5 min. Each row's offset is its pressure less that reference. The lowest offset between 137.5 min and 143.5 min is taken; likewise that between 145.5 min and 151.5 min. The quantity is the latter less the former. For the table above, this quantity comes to -0.27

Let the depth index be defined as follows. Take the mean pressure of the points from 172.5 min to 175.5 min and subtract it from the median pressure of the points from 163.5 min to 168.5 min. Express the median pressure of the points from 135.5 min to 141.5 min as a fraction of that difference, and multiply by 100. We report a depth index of -551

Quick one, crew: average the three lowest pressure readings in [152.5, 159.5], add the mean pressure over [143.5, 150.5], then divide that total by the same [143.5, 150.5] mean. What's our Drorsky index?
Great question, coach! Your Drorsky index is 1.96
